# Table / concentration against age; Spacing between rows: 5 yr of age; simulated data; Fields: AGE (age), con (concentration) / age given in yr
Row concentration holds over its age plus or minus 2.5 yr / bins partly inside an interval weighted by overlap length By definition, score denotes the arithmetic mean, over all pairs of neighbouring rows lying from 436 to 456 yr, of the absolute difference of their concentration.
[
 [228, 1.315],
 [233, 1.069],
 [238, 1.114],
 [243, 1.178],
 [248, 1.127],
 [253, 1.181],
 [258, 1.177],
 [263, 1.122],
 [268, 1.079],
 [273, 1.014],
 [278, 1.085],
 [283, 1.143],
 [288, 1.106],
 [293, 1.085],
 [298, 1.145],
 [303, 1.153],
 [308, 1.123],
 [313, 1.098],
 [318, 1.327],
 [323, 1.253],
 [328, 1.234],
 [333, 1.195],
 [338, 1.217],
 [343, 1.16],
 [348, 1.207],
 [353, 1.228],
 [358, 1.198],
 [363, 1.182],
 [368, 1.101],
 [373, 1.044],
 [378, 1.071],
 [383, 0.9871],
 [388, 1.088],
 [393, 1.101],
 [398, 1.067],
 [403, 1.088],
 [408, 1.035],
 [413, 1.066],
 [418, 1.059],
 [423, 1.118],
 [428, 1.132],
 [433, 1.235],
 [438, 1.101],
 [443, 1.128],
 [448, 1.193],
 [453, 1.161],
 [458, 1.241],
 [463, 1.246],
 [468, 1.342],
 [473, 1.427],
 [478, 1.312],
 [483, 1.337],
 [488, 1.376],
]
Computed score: 0.04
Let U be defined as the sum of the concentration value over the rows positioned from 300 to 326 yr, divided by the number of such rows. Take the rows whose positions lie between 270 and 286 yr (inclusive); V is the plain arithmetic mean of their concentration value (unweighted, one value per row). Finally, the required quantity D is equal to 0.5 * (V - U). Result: -0.06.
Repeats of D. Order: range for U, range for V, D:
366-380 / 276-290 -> 0.02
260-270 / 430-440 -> 0.03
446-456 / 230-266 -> -0.02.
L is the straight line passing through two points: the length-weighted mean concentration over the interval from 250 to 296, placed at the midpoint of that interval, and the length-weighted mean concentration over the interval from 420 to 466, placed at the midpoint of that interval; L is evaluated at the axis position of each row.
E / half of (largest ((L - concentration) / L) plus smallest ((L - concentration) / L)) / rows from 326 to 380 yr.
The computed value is 0.000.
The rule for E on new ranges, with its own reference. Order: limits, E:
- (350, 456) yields 0.033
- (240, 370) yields -0.045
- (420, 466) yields 0.002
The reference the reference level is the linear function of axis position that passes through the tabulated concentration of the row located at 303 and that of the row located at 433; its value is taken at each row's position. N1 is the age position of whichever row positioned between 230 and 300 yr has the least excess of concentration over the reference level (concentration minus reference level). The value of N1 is 273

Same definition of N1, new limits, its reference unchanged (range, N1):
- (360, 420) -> 383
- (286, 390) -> 383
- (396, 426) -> 408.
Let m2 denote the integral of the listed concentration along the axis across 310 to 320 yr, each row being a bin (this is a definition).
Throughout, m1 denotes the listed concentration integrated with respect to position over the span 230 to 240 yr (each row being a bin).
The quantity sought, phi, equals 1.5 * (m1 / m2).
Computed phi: 1.37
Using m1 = 11.0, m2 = 12.0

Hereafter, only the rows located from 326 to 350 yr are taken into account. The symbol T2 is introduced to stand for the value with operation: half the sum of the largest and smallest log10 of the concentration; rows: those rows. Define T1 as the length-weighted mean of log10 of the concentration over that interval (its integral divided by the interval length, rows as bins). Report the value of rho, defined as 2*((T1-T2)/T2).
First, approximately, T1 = 0.08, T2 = 0.078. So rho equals 0.05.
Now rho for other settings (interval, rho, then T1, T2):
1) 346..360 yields -0.01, 0.08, 0.084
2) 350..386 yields 0.24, 0.05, 0.042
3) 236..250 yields -0.06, 0.06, 0.059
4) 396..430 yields -0.06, 0.03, 0.034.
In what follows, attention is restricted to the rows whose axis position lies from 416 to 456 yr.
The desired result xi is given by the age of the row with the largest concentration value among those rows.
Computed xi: 433 yr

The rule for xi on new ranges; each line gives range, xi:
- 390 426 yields 423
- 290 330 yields 318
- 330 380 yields 353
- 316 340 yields 318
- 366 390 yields 368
